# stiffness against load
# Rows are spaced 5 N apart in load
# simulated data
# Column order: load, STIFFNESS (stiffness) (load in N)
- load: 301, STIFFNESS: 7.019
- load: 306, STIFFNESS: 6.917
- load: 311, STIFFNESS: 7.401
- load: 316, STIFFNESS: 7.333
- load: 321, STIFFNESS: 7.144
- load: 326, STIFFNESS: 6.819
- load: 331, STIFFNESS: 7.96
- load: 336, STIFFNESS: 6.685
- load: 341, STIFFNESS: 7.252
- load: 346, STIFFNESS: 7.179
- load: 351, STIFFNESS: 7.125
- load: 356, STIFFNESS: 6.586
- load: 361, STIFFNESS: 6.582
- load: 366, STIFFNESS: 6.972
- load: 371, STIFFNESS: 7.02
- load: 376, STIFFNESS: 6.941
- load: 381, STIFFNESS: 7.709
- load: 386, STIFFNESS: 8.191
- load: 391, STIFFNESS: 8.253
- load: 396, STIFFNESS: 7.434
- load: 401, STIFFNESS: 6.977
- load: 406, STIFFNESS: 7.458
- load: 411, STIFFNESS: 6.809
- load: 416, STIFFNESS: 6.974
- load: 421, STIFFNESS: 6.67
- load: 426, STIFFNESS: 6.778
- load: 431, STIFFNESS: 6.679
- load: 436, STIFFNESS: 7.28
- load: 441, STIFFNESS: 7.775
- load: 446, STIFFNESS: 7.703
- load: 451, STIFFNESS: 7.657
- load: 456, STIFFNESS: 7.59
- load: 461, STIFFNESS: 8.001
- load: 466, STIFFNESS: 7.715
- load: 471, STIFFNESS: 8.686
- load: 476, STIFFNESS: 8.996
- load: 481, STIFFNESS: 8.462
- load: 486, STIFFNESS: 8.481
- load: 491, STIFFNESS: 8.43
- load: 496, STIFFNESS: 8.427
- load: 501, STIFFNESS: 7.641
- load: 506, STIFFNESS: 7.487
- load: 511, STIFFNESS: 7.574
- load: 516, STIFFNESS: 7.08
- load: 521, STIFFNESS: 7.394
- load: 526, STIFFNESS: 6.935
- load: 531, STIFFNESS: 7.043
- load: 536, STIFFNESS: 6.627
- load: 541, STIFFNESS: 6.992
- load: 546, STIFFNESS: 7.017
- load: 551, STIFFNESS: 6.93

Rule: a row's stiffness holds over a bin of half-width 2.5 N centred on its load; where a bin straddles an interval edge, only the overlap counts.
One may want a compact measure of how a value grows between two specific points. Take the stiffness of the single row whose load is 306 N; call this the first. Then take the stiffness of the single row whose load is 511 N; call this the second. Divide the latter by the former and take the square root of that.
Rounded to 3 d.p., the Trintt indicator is 1.046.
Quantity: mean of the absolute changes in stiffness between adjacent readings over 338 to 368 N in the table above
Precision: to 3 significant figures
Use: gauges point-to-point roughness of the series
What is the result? 0.212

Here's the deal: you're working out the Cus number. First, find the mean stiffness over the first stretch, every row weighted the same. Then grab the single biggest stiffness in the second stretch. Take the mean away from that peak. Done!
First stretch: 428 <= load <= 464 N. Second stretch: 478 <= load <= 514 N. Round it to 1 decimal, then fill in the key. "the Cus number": 1.0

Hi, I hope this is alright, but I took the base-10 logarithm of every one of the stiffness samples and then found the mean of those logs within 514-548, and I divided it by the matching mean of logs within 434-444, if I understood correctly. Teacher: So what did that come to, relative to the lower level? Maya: 0.96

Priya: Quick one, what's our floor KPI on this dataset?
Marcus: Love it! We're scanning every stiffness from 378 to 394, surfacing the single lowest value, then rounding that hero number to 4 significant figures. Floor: 7.709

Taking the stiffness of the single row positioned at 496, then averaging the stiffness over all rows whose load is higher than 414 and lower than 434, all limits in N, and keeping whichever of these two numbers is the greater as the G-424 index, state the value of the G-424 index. 8.4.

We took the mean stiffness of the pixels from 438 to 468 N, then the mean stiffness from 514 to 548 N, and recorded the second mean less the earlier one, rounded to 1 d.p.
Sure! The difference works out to -0.7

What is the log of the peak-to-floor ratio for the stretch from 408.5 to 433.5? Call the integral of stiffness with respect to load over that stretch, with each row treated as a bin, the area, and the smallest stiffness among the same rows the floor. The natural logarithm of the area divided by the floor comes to 3.236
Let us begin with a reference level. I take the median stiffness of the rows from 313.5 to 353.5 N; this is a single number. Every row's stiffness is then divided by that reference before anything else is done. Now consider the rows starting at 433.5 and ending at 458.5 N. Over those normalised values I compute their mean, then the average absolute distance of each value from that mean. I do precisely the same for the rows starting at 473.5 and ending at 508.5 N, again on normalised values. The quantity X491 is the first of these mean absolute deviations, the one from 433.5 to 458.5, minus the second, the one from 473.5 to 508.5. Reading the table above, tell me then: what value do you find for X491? -0.038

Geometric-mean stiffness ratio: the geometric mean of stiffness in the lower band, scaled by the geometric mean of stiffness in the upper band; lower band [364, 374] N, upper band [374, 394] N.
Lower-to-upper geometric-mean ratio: 0.90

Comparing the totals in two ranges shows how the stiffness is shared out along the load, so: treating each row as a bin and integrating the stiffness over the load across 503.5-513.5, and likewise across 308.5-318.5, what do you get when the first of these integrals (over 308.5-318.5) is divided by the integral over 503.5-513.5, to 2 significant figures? 0.98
